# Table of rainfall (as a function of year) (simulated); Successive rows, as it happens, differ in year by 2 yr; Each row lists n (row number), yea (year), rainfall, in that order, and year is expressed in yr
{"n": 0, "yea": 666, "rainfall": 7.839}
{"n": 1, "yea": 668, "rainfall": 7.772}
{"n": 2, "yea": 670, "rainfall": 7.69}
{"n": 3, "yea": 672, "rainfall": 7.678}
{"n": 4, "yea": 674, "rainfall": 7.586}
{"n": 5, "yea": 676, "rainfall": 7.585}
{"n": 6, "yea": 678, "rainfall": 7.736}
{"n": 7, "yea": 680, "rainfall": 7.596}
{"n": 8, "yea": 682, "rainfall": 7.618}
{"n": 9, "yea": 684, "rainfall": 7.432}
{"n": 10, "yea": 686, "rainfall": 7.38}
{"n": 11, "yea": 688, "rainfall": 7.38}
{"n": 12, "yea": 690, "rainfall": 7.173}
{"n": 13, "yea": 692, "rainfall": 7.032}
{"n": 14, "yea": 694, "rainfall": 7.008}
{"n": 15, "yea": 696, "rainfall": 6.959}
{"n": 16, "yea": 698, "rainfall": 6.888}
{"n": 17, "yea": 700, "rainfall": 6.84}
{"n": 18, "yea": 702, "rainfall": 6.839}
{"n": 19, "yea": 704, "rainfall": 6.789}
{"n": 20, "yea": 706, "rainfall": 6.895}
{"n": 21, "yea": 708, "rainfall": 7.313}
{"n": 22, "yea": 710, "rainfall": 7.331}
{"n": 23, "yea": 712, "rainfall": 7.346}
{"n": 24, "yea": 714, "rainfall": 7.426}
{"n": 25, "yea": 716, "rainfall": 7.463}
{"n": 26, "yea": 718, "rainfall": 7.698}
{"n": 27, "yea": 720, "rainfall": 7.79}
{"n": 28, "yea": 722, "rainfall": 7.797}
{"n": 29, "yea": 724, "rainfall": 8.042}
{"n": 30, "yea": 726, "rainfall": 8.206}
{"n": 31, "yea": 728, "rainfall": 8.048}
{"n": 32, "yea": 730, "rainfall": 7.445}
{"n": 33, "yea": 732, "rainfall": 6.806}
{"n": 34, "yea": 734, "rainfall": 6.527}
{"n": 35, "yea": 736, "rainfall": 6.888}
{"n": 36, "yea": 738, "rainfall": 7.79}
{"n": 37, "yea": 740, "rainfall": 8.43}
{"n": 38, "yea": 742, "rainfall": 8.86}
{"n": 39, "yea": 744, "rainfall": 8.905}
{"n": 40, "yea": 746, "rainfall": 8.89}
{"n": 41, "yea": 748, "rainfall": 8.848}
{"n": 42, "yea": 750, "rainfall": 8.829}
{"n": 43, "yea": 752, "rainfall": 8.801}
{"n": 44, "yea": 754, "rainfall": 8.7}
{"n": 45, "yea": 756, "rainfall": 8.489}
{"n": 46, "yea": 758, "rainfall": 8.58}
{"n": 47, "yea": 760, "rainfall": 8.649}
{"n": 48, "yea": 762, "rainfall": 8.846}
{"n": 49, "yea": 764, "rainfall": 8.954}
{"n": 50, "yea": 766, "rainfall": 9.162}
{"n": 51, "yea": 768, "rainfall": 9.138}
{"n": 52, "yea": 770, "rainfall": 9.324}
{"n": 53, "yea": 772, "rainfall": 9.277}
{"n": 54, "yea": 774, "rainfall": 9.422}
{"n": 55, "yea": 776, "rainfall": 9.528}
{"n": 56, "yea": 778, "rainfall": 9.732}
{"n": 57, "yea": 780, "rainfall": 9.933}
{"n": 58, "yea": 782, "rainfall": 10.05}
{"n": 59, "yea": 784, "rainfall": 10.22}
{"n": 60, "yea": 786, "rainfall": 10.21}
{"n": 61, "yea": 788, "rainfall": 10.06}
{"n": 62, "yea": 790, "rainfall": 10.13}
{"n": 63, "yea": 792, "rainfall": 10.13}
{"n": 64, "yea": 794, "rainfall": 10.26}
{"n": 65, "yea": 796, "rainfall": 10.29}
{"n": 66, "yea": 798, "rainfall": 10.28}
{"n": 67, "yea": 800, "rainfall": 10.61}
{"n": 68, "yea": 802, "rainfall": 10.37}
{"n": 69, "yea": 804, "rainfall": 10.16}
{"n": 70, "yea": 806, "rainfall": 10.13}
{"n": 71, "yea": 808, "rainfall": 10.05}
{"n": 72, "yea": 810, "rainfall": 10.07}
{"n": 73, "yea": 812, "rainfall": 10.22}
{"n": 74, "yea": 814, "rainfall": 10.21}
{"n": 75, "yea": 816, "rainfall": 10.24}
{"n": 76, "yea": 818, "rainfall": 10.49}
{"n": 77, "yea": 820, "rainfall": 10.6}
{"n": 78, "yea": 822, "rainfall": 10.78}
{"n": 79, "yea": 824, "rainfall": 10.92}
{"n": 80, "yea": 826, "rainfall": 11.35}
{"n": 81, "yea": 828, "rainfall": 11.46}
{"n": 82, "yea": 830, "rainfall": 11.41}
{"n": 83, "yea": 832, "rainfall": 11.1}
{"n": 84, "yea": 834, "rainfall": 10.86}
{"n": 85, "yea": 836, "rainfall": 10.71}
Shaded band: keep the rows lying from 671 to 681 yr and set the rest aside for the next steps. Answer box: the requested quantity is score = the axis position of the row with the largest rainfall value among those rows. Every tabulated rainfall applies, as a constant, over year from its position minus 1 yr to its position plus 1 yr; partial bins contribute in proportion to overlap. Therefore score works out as 678 yr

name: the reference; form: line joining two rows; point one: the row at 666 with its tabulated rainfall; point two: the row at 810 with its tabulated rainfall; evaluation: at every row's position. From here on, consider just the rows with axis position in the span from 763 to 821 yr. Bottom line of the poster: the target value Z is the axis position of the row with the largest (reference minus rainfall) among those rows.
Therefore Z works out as 764 yr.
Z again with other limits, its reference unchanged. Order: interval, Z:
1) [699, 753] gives 734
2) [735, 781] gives 736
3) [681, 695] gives 694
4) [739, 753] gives 740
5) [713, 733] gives 732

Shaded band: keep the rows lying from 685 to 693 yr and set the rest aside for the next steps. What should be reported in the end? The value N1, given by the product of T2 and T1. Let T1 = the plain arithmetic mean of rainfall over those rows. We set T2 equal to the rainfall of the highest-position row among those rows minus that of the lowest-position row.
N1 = -2.5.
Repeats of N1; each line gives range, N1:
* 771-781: 6.3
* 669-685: -2.0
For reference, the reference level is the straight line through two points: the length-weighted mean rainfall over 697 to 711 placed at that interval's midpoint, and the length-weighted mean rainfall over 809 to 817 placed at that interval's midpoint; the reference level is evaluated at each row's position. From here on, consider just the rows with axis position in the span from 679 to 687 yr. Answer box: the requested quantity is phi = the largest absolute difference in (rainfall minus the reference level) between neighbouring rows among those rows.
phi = 0.24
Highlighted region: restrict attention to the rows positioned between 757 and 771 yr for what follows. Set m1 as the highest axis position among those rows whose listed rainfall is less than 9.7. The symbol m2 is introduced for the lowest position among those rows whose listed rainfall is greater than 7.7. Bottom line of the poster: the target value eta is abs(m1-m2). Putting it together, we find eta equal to 12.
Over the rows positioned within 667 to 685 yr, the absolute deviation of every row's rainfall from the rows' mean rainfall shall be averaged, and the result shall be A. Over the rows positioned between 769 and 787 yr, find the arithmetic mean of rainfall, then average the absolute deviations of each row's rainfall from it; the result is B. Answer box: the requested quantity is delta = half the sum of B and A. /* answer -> 0.20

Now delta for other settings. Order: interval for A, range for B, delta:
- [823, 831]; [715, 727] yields 0.19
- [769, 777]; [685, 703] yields 0.13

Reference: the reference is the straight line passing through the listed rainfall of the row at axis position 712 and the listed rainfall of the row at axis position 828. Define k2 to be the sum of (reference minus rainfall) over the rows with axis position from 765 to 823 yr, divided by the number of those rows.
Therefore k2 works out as 0.22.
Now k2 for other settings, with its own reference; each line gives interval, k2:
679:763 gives -0.06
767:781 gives 0.07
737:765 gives 0.05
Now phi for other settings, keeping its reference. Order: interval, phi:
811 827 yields 0.37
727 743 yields 0.84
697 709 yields 0.36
